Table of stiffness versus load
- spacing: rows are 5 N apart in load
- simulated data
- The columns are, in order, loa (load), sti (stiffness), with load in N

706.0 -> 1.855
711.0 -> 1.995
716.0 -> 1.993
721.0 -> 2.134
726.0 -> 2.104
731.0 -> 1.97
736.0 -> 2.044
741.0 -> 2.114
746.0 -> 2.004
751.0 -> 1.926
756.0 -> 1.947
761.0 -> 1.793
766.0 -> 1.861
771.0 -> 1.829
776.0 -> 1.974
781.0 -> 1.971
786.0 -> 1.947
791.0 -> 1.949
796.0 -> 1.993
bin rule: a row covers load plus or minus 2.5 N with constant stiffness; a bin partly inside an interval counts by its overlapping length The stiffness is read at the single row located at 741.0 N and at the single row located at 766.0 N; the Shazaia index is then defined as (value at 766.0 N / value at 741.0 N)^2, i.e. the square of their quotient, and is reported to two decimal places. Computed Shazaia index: 0.77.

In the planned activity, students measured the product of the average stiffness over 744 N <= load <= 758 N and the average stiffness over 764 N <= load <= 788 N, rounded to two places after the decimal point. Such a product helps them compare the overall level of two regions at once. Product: 3.75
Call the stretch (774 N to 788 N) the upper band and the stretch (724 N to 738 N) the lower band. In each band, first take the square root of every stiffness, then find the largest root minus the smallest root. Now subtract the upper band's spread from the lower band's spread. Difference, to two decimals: 0.04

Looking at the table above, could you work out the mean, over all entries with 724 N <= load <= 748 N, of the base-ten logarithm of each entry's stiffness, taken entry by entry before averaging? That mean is 0.31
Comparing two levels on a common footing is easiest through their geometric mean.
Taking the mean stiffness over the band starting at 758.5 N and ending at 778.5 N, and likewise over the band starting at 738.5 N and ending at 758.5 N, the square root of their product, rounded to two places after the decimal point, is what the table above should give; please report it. 1.93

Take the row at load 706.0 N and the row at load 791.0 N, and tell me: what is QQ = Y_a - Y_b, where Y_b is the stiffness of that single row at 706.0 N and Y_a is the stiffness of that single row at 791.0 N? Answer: 0.09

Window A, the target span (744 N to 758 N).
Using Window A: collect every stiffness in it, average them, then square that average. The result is 3.8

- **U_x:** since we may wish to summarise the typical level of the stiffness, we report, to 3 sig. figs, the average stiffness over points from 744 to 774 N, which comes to 1.89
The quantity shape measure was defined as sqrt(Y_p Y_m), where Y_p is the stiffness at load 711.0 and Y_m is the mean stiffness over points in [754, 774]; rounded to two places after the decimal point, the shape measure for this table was 1.93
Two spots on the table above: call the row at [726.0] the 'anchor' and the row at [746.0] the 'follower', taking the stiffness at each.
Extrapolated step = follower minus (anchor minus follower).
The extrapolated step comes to 1.90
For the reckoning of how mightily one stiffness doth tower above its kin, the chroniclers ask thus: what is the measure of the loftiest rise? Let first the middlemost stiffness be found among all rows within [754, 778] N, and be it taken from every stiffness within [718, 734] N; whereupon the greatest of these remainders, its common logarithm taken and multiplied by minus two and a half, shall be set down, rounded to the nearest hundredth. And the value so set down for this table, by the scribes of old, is 1.41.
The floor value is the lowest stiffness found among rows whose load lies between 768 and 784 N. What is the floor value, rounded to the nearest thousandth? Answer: 1.829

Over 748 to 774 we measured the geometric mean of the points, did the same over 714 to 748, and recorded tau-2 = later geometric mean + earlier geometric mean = 3.92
